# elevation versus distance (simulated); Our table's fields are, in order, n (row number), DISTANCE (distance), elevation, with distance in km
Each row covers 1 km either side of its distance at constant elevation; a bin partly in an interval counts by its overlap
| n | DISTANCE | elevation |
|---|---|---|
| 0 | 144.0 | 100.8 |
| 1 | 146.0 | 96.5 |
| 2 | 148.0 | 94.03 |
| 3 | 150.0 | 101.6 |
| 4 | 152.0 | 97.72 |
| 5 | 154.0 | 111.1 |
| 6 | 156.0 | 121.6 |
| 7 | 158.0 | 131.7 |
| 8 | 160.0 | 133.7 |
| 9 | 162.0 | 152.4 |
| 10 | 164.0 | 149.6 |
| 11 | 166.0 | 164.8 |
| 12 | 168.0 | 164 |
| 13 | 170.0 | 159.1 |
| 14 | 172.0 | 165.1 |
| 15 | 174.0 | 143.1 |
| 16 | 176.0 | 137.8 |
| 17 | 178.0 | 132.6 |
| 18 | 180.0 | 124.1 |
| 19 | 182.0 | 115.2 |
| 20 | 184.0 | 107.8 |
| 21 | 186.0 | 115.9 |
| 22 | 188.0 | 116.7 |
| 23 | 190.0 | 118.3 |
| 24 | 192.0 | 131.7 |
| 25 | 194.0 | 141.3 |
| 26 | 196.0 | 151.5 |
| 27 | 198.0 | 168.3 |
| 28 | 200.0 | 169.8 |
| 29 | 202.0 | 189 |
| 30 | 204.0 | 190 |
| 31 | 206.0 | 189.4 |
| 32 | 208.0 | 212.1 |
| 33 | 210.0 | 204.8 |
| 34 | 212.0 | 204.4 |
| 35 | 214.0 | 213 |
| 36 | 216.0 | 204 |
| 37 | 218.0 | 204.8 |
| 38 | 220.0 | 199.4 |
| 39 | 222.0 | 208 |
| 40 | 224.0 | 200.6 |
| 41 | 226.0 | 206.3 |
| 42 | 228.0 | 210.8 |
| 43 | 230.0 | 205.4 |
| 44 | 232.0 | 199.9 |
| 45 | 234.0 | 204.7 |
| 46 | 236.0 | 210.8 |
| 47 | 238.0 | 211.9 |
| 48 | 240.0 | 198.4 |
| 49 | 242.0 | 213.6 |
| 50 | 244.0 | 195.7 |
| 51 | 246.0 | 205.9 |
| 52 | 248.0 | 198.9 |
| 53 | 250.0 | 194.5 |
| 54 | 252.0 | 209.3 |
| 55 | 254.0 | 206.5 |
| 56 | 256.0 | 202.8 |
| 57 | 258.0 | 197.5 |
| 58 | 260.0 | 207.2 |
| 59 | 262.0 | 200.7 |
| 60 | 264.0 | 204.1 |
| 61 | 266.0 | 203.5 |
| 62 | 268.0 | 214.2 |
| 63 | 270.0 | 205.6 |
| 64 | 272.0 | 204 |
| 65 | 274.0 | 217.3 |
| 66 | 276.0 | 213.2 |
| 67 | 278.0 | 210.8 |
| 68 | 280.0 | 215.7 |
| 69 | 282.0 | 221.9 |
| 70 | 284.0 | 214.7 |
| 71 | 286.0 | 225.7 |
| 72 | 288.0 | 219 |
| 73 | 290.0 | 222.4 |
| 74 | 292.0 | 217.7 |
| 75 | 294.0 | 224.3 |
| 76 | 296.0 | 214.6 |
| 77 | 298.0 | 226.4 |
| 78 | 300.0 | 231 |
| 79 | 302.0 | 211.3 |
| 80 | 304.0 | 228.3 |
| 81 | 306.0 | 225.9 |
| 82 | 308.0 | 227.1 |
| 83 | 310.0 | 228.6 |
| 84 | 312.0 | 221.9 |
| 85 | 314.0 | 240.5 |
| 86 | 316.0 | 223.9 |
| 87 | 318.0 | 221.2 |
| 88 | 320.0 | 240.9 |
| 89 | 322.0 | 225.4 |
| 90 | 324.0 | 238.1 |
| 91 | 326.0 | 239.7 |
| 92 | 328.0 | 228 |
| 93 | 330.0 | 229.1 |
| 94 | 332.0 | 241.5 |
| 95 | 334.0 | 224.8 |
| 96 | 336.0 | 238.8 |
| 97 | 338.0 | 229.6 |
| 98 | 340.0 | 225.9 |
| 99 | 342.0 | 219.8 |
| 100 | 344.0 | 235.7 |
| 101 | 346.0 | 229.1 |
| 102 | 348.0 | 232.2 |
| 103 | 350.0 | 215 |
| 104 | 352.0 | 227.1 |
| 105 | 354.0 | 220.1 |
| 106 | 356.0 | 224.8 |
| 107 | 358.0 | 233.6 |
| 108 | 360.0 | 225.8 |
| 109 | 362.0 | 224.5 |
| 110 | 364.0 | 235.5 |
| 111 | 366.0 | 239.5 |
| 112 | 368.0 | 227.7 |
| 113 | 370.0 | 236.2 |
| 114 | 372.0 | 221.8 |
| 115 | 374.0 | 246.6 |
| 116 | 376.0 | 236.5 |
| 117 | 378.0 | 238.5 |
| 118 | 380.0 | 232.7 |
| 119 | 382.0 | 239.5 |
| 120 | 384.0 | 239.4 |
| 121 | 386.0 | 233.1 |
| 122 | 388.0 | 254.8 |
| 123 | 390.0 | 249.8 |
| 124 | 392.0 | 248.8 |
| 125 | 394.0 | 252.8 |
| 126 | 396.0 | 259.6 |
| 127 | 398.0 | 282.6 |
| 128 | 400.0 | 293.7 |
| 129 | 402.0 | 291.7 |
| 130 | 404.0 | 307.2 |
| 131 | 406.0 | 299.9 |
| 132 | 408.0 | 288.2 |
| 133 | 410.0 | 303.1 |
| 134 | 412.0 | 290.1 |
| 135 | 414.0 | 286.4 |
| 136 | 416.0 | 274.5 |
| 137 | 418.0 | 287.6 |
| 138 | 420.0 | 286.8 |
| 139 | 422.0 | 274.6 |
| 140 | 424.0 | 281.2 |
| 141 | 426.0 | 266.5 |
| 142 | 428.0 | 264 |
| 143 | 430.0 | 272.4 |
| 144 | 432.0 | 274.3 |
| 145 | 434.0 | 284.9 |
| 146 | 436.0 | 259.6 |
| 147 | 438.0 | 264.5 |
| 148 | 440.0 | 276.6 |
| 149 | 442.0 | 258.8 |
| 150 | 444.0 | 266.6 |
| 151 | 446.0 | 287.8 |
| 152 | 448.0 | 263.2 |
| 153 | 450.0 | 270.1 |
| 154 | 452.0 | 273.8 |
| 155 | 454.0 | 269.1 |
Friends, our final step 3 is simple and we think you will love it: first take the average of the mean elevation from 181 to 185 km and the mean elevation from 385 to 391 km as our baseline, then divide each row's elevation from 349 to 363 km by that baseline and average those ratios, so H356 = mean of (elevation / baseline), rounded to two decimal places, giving 1.26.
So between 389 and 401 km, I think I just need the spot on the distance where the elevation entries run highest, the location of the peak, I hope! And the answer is 400.0 km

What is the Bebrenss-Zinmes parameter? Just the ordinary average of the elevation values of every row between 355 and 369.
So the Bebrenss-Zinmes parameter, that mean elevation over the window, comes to 230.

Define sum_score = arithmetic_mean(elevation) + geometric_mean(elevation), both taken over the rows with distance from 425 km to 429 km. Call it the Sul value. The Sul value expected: 530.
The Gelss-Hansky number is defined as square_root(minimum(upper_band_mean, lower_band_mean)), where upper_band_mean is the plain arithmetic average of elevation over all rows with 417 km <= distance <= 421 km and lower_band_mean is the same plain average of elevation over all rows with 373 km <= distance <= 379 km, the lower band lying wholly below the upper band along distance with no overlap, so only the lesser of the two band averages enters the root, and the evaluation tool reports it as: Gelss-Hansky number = 15.5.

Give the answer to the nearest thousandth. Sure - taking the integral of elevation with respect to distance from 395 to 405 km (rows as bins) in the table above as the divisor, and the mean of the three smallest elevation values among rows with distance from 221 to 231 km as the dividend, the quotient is 0.071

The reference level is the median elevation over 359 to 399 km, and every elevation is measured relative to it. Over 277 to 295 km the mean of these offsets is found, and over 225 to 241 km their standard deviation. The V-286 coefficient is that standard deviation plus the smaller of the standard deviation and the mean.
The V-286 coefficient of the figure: -15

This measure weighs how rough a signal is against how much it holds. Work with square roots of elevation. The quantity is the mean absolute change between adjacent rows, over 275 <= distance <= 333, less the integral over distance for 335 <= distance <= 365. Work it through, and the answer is -452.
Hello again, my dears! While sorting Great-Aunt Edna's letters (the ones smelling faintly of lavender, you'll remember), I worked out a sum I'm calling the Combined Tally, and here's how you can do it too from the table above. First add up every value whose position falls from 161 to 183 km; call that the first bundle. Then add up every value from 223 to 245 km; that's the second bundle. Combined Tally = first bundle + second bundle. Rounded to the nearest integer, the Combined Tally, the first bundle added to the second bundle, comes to 3866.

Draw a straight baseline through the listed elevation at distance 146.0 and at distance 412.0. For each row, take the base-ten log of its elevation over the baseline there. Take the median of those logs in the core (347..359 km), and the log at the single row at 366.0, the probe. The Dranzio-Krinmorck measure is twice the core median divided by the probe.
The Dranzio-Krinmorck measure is 3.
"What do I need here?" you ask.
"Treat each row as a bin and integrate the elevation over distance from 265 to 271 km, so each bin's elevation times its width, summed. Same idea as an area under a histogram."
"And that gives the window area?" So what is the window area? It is 1247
